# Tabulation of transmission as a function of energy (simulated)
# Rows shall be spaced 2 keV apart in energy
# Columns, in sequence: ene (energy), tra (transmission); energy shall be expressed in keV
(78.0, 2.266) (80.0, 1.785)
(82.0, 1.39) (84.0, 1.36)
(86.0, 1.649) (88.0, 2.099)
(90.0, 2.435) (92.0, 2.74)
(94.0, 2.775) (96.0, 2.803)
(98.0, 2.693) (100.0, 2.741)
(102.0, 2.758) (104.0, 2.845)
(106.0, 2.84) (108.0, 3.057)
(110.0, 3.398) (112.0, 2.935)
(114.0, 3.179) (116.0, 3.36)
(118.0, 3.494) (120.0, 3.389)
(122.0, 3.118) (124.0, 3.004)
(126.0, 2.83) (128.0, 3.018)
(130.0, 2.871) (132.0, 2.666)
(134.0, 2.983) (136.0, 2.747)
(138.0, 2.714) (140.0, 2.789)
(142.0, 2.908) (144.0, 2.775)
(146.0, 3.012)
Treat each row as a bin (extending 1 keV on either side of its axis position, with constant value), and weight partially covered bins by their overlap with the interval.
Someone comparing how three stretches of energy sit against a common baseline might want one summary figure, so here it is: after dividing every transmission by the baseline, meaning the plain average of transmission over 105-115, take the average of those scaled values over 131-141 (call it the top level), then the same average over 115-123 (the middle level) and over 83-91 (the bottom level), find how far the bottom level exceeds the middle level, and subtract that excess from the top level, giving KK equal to 1.37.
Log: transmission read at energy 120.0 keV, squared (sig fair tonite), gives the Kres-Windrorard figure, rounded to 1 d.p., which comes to 11.5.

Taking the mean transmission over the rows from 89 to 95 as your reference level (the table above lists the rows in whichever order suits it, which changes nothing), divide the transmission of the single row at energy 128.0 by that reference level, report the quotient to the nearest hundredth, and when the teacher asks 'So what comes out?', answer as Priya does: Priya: 1.14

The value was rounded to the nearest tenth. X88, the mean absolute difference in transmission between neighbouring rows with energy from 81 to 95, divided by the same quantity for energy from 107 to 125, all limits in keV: 1.0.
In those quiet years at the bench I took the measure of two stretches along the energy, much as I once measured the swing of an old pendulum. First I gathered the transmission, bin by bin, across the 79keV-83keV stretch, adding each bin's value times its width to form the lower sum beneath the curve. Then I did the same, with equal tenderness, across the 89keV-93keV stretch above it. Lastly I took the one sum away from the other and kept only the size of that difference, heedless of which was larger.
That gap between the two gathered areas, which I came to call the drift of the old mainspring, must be 4.0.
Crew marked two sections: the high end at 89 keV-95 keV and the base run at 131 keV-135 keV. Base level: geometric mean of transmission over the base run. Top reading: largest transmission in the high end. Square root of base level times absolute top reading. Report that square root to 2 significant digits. 2.8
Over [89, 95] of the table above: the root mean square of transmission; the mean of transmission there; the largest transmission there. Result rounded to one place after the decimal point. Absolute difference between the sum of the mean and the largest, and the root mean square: 2.8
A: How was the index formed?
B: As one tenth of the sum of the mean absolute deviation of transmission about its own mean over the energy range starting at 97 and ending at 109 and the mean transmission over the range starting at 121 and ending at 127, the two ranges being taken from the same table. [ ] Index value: 0.31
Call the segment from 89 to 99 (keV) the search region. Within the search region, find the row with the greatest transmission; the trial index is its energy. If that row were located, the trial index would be 96.0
